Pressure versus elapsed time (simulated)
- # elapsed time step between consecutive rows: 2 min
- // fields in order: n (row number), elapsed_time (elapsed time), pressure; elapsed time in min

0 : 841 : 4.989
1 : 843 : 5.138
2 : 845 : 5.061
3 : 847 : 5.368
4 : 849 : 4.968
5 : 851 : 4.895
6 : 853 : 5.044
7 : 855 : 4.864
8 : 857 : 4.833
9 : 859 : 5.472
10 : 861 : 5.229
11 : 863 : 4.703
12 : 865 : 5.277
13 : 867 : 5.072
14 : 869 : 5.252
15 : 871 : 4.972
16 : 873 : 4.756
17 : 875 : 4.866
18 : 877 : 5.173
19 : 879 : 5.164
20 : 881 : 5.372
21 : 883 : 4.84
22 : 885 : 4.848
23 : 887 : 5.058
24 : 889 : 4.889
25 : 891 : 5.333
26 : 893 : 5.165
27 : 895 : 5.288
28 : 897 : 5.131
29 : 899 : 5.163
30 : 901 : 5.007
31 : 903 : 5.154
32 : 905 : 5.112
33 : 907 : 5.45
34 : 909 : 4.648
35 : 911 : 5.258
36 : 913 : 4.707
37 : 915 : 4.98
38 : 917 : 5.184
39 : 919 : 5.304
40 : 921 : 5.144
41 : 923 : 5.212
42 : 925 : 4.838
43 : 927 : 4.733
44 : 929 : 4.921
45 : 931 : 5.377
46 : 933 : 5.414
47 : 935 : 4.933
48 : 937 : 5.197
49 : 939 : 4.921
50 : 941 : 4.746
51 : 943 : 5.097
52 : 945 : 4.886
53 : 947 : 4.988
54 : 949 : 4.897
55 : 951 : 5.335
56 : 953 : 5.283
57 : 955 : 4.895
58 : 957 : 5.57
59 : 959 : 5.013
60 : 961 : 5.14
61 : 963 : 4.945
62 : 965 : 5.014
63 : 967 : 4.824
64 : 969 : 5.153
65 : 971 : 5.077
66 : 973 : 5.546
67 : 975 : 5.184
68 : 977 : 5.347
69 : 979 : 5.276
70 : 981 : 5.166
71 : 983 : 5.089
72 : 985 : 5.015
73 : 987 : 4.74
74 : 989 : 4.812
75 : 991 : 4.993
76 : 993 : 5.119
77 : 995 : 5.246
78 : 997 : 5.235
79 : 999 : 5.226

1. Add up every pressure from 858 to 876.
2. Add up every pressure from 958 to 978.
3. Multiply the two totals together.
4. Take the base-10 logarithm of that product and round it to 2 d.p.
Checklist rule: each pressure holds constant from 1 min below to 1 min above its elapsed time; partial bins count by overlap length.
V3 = 3.37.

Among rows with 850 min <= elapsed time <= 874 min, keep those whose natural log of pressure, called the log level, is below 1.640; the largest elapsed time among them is 873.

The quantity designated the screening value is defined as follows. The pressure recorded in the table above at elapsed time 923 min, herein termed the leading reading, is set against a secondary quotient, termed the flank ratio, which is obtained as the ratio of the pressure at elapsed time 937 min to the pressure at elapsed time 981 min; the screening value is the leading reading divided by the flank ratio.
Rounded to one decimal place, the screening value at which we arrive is 5.2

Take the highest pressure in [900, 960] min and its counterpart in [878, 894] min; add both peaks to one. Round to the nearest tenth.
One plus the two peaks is 11.9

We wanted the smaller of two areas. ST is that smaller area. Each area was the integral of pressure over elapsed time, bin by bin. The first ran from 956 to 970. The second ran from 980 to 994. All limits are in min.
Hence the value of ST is 69.9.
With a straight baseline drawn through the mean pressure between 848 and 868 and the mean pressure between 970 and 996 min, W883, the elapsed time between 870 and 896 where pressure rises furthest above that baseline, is 881 min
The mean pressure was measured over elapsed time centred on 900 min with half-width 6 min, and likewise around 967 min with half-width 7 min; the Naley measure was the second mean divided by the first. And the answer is 0.99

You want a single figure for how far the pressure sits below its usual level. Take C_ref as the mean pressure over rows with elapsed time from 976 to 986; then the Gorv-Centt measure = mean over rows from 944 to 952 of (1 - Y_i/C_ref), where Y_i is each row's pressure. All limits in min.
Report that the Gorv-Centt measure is 0.029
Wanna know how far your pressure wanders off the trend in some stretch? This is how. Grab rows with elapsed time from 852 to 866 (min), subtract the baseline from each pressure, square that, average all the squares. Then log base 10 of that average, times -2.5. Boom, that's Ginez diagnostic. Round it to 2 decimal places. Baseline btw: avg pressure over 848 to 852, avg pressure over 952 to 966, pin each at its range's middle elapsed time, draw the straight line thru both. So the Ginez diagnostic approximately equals 2.77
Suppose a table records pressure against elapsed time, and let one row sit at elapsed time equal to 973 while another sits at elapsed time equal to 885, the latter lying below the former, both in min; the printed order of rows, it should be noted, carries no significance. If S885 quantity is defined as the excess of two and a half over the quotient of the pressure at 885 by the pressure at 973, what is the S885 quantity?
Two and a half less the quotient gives 1.63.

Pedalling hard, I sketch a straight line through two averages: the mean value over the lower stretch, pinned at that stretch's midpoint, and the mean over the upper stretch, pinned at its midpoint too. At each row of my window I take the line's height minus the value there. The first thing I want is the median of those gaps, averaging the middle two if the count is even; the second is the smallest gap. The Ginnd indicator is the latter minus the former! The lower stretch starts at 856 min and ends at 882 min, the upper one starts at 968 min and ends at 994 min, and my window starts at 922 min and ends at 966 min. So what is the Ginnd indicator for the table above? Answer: -0.569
